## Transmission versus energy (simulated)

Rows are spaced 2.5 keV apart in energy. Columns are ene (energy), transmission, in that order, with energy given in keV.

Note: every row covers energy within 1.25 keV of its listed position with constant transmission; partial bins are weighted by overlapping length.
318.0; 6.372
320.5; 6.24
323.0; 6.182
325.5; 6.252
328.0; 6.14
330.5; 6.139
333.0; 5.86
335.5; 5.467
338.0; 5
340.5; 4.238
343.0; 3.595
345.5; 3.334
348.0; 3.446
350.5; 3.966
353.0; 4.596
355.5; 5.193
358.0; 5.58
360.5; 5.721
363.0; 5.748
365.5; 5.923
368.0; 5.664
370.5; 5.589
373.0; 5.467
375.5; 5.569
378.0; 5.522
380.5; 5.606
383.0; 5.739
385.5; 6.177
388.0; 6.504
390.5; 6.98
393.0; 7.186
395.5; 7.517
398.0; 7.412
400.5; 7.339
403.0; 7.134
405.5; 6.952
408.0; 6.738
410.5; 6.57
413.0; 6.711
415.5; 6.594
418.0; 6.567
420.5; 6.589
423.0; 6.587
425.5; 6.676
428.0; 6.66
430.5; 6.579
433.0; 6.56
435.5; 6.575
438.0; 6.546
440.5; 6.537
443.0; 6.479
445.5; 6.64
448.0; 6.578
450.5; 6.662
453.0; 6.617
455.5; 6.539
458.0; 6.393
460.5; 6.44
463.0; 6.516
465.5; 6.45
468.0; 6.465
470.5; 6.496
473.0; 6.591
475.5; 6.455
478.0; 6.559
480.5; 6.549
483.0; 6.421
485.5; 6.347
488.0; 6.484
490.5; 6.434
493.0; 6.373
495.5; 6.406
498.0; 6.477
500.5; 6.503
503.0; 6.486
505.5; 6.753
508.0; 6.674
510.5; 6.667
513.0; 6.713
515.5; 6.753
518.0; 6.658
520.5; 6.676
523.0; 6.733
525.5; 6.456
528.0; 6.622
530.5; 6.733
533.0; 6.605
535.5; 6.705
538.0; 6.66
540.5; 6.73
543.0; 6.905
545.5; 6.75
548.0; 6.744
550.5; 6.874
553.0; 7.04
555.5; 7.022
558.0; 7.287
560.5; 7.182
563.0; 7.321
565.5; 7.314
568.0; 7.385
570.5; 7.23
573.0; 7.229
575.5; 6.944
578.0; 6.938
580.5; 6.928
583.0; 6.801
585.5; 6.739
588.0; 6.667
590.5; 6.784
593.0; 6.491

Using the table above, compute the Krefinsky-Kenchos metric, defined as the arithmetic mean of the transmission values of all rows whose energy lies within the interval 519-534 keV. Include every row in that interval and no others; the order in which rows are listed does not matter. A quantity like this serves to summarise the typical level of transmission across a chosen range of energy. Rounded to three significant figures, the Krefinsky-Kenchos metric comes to 6.64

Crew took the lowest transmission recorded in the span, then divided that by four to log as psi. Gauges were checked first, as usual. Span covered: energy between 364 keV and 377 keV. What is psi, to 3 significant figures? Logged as 1.37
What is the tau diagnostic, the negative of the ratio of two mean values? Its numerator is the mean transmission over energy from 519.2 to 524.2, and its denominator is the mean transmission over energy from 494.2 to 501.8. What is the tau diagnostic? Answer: -1.04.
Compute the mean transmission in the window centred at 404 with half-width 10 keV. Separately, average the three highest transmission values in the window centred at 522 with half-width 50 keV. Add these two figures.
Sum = 14.4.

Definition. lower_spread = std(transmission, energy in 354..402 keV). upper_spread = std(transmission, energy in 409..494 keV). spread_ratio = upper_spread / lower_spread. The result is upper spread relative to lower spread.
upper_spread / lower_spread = 0.12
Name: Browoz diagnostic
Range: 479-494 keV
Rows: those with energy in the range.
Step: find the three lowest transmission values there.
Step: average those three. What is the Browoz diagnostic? 6.38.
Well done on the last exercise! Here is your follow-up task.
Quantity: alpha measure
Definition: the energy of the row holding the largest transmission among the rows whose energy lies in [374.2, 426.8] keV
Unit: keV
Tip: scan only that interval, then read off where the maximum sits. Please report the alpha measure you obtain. 395.5 keV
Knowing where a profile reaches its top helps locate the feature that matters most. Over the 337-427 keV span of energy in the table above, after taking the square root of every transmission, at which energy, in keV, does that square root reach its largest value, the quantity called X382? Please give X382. 395.5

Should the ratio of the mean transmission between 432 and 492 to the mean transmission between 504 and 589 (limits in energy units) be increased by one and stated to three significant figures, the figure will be 1.95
